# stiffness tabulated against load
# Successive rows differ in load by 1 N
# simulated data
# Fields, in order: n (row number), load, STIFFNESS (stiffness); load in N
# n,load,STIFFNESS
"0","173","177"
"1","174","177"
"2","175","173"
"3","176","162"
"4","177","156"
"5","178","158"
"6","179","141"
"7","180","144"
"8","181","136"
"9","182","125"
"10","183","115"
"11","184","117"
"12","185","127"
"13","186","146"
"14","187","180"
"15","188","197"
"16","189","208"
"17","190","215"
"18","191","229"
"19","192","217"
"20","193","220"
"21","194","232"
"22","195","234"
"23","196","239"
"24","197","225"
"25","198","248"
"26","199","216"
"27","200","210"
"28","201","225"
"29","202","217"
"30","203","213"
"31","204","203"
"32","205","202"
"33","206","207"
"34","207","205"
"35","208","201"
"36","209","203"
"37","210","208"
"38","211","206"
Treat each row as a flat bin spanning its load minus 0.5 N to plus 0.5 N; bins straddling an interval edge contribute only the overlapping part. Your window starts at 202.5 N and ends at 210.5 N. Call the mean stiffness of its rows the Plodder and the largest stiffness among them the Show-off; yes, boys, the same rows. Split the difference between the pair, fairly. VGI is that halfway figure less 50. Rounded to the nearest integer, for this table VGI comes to 159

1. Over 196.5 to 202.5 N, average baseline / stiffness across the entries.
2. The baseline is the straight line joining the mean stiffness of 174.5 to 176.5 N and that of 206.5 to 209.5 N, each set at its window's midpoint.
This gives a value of 0.87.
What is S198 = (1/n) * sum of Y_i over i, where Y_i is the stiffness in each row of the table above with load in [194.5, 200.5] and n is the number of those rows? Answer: 229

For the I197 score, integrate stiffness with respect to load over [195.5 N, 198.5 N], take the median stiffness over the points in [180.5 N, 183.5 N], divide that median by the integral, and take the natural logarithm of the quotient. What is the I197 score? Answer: -1.74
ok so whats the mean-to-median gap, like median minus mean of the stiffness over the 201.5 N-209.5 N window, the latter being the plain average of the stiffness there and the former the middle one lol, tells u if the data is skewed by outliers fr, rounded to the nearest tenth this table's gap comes -2.4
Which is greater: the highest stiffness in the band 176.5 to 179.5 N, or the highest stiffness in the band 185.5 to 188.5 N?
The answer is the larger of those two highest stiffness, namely 197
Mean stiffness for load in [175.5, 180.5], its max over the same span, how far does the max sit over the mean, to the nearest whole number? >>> 10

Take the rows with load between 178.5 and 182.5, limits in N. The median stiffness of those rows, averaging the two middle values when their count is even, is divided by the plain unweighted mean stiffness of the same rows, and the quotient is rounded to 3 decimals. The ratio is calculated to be 1.015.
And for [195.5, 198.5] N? 1.007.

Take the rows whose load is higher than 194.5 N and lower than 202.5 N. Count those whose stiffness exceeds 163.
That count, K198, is 8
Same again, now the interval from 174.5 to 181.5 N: 1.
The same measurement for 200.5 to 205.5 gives 5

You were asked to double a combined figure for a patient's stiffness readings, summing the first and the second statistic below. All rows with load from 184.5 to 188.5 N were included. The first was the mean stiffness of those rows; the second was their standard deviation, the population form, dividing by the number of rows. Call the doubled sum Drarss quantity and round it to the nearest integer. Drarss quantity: 380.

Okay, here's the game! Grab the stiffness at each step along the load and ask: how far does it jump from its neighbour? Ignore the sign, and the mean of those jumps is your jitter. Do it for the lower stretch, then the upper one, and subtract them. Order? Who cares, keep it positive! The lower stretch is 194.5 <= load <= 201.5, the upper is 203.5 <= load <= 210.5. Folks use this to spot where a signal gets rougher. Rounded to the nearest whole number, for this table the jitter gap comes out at 13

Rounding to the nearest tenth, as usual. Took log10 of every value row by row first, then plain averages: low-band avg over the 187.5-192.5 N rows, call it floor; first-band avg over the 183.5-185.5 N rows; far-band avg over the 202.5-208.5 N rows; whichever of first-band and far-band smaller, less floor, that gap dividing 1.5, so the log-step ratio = -6.2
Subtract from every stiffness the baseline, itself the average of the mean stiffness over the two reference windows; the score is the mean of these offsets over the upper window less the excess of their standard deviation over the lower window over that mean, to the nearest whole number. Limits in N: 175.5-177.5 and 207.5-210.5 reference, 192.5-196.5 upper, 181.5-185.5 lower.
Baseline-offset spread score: 94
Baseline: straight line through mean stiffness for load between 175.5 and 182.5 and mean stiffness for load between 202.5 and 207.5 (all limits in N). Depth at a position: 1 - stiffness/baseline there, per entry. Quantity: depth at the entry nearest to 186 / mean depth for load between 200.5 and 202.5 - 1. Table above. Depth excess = -1.9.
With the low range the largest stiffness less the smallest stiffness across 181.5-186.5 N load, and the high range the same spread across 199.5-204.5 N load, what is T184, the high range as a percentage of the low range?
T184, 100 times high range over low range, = 71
